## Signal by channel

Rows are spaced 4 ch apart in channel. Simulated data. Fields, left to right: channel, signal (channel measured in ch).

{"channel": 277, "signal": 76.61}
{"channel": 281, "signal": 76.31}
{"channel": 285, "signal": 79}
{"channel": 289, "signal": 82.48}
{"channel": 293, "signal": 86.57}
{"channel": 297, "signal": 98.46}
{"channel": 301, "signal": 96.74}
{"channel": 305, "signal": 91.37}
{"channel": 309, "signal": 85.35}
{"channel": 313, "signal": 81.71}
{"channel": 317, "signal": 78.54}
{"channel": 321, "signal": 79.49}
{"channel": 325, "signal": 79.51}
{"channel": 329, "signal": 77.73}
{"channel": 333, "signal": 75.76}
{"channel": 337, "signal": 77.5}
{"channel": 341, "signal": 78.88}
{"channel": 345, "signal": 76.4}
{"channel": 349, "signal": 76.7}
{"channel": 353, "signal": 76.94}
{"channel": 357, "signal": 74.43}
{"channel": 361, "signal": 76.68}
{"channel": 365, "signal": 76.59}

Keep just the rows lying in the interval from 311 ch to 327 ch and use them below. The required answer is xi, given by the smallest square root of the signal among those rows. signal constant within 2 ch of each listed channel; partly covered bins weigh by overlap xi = 8.86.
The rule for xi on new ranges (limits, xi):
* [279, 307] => 8.74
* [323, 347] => 8.70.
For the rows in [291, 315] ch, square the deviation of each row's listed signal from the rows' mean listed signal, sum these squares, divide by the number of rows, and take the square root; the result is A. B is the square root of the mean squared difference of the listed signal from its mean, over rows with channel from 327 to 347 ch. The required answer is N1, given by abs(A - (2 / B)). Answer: 4.2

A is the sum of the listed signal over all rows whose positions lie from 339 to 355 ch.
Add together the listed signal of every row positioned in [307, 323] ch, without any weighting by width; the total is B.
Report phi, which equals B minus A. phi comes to 16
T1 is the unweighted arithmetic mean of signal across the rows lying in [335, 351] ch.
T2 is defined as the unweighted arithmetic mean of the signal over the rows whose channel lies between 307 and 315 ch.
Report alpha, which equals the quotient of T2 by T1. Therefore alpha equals 1.08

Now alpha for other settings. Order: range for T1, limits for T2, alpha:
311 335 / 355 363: 0.96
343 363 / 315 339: 1.02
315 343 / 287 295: 1.08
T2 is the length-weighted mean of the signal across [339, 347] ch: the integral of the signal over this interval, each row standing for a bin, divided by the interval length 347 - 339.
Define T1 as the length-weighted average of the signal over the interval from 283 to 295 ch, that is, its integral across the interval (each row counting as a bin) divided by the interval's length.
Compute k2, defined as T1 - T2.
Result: 5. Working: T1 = 82.7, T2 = 77.6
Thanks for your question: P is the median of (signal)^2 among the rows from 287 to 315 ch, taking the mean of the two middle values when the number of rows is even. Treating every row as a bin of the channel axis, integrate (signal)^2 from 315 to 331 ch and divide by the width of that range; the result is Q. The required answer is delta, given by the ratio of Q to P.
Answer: 0.83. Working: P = 7494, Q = 6213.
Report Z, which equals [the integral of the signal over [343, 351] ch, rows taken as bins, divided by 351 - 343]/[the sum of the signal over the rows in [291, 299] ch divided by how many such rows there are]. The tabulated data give 0.83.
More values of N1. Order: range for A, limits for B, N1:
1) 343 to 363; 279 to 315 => 0.6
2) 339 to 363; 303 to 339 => 0.9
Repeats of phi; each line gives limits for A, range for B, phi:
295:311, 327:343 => -62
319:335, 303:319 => 24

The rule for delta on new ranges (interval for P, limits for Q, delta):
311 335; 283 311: 1.26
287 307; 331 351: 0.71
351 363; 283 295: 1.16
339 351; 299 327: 1.23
